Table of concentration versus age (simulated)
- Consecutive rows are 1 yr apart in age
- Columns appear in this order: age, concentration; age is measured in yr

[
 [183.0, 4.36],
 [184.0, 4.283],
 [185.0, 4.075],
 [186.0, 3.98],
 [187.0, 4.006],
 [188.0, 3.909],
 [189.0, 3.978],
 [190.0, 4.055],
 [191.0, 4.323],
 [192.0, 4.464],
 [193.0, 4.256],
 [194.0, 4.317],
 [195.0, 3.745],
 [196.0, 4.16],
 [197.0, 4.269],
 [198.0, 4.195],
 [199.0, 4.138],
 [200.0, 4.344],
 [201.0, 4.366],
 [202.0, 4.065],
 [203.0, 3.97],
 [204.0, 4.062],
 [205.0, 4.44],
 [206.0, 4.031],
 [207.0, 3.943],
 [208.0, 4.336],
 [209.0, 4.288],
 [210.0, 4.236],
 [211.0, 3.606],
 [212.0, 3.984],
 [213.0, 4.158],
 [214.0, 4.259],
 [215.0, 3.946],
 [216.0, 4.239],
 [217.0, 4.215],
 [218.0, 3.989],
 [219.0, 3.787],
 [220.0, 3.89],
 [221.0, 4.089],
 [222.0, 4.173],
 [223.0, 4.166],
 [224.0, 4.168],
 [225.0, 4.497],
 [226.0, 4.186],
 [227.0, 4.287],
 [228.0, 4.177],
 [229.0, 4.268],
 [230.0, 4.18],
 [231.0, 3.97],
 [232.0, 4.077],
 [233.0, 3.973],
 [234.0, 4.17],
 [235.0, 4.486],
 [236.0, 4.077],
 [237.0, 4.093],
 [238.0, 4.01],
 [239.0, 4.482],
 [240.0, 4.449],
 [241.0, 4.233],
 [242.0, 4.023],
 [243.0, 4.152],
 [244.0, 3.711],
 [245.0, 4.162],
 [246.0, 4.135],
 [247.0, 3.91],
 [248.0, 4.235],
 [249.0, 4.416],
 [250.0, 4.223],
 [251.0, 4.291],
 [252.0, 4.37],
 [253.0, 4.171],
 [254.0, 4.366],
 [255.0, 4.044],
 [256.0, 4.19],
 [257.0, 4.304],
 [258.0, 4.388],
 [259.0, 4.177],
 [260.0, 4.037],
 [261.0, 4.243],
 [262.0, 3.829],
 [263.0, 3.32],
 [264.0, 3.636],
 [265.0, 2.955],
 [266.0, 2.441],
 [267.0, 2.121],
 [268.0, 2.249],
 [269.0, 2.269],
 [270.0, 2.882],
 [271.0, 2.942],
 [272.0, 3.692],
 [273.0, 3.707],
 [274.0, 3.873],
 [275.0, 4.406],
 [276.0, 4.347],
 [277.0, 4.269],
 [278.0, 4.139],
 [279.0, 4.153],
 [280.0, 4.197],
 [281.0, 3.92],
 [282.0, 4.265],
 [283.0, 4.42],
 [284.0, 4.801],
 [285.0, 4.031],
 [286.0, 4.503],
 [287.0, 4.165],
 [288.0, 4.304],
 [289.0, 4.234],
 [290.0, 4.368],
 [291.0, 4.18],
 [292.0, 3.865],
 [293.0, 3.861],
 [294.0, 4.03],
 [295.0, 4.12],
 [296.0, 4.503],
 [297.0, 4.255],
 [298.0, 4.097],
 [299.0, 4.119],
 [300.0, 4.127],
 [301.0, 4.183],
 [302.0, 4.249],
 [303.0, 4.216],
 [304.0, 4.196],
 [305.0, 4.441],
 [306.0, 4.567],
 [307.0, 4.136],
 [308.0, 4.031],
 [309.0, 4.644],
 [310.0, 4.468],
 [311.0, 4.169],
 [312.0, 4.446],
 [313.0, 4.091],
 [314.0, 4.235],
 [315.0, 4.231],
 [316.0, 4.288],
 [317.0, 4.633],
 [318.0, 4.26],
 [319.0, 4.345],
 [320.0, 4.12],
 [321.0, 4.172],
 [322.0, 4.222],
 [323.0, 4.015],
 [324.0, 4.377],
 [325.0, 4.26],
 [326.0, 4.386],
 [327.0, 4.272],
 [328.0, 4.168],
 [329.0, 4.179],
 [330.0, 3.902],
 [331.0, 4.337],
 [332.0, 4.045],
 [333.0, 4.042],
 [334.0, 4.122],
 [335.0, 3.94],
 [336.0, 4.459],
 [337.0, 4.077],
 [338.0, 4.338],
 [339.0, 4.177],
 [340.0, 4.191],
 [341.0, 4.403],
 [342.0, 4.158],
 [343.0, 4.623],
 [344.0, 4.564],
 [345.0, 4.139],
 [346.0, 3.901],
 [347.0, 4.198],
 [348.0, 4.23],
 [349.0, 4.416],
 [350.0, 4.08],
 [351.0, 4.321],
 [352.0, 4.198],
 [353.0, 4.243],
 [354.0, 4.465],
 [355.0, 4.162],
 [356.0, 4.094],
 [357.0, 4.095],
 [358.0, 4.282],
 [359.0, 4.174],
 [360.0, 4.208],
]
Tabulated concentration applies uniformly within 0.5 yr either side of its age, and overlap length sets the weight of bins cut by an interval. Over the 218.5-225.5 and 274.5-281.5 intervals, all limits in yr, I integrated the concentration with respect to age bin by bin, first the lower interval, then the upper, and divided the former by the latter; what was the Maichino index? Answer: 0.98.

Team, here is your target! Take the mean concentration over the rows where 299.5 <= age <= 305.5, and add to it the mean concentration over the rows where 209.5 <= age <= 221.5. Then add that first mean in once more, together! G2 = 12.50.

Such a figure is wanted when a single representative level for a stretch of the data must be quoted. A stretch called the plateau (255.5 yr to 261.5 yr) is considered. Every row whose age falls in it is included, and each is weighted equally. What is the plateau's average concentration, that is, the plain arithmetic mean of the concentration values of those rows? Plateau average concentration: 4.22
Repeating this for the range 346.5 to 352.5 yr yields 4.24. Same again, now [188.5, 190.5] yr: 4.02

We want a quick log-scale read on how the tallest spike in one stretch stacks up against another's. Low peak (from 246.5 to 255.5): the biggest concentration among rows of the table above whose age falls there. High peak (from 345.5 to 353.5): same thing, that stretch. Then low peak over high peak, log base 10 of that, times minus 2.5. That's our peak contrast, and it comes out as 0.00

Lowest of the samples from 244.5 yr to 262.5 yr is 3.829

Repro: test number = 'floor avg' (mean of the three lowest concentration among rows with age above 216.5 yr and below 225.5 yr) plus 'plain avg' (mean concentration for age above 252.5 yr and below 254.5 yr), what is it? 8.16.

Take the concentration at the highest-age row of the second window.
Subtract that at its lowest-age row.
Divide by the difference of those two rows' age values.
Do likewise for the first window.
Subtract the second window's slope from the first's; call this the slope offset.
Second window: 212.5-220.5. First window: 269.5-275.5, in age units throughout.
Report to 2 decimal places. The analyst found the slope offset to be 0.34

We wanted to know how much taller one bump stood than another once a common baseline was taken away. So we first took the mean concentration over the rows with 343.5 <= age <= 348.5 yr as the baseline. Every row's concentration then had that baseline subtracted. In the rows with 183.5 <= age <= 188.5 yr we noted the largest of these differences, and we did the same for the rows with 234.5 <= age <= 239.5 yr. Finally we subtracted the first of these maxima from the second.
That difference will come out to 0.20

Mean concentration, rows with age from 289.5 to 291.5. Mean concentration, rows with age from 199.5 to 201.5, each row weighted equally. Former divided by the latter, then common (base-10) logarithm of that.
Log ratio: -0.008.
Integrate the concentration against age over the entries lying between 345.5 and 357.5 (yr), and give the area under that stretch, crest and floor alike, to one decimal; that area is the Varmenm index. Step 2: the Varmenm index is 50.4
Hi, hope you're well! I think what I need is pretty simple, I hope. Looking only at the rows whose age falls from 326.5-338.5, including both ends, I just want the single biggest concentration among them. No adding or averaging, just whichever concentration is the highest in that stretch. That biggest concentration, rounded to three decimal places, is 4.459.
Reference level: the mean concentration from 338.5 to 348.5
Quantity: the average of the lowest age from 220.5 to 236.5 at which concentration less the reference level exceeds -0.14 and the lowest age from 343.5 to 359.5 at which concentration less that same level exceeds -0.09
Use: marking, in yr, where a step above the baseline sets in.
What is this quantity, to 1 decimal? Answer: 283.0 yr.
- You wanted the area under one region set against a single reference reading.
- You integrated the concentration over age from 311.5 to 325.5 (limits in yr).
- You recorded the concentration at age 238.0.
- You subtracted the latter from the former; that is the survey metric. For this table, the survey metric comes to 56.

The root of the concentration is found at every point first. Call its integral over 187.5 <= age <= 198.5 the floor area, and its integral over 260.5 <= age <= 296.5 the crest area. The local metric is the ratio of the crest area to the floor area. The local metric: 3.1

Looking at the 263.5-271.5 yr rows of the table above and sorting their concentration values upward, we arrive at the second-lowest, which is 2.249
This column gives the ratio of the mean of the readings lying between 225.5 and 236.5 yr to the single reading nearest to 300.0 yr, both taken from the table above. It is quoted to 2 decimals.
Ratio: 1.01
